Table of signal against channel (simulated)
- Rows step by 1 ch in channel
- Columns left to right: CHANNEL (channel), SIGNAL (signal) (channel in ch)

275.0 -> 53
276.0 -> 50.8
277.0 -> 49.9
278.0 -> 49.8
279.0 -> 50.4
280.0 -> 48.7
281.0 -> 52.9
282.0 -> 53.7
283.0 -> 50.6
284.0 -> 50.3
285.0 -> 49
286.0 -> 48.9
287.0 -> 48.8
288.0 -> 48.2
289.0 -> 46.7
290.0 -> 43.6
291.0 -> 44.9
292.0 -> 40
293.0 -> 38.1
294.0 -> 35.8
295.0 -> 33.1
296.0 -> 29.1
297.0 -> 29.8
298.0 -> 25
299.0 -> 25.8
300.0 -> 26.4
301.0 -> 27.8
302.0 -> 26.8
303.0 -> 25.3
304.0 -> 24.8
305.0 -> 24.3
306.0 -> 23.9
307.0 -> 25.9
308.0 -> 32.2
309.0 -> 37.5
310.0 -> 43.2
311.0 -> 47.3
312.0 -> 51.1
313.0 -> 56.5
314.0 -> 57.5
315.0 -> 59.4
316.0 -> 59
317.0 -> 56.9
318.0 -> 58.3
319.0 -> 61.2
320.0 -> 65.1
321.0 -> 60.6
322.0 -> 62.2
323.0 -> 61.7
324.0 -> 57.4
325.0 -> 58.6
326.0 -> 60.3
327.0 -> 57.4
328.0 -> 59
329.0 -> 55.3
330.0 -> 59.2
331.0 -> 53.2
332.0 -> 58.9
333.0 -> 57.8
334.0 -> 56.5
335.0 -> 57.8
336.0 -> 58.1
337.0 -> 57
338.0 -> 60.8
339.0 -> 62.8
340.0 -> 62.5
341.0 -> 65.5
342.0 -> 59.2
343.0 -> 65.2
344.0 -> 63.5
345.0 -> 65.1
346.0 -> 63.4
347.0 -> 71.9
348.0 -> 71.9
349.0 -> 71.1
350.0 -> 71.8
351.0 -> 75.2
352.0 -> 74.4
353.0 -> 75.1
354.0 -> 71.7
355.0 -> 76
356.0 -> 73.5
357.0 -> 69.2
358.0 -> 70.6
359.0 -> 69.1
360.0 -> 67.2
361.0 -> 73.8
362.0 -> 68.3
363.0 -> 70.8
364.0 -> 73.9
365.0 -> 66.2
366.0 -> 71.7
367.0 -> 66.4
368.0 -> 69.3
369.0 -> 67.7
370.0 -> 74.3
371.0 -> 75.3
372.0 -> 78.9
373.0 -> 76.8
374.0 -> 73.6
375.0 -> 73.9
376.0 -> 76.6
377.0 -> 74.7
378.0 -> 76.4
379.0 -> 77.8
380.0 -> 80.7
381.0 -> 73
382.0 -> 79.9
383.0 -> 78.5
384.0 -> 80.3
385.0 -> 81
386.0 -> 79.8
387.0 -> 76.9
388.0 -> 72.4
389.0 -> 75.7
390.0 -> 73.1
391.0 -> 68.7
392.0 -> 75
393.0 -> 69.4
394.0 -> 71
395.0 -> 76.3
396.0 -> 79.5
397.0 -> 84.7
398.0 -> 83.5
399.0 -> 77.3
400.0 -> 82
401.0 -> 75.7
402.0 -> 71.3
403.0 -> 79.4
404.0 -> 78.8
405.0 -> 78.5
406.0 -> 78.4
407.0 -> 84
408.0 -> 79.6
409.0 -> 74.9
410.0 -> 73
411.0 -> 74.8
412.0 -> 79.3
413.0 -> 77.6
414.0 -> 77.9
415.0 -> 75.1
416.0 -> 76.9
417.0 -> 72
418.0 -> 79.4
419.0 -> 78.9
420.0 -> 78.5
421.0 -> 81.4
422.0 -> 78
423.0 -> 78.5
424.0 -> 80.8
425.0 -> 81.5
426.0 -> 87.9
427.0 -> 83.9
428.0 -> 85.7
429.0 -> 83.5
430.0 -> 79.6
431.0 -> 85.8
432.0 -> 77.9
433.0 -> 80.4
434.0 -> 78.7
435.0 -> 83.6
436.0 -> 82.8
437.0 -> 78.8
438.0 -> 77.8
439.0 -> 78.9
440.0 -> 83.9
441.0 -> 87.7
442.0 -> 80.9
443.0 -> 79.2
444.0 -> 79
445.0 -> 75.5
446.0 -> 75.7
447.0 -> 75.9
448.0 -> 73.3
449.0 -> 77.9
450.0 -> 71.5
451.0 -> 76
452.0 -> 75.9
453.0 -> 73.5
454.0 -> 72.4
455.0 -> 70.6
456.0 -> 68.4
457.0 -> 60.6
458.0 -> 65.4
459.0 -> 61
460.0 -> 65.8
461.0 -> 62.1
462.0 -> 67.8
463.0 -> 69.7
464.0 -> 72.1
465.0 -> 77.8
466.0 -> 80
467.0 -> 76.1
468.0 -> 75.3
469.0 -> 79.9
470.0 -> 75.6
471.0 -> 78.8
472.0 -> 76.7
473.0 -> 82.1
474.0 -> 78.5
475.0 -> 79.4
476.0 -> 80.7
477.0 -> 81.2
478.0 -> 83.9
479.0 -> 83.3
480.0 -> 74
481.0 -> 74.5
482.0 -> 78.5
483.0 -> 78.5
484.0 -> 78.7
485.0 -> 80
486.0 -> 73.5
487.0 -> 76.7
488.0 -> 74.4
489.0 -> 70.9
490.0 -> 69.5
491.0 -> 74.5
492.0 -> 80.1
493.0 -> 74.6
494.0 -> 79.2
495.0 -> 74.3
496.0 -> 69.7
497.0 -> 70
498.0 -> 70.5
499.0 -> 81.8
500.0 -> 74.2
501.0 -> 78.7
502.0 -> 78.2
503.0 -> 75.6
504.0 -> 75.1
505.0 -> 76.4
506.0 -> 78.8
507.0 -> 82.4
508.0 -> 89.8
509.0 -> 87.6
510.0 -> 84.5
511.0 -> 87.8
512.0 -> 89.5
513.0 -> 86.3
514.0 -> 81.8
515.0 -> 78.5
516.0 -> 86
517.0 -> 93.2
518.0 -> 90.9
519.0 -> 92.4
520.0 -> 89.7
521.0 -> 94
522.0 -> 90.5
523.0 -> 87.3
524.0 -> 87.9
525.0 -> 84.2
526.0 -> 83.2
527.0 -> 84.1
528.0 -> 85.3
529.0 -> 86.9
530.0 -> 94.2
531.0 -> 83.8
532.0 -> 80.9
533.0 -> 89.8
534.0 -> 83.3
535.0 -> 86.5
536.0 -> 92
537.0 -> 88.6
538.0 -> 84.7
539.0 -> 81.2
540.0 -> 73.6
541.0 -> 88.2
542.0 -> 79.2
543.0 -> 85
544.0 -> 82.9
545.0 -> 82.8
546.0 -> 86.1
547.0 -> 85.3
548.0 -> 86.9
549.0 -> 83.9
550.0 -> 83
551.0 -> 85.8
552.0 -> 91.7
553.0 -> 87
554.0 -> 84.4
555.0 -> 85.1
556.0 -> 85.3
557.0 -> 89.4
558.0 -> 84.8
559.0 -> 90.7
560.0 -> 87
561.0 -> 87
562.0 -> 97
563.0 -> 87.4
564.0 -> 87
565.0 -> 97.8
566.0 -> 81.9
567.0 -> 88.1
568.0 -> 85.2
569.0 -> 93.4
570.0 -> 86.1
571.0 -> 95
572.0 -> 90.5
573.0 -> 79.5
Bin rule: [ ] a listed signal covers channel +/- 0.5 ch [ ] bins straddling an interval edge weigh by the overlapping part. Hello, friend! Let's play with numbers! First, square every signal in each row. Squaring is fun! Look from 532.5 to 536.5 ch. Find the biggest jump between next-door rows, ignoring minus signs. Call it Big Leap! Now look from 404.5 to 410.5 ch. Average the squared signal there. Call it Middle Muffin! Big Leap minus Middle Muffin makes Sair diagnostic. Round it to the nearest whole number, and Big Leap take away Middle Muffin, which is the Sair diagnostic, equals -4982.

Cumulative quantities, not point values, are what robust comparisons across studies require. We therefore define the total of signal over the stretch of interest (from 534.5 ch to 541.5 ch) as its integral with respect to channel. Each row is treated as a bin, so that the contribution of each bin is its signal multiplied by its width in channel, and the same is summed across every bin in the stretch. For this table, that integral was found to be 595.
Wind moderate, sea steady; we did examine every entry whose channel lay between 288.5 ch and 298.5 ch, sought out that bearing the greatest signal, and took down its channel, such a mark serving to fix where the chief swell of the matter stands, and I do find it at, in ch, 289.0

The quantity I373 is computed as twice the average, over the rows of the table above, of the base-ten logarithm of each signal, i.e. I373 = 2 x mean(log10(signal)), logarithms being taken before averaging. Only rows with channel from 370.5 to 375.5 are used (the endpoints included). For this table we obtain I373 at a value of 3.76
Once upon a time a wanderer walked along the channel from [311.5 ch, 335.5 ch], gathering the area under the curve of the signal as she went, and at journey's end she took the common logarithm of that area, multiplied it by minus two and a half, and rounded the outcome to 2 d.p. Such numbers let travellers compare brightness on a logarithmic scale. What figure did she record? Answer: -7.87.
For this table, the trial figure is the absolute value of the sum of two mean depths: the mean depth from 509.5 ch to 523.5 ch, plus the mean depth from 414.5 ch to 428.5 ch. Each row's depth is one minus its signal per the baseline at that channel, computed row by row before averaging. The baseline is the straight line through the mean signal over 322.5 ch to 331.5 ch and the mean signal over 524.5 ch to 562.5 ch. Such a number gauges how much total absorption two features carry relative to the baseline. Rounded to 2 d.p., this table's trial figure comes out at 0.21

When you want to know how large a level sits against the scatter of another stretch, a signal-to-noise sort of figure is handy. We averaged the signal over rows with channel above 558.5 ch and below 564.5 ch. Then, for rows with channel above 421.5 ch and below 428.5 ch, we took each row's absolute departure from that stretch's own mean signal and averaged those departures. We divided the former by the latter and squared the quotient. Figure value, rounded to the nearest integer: 885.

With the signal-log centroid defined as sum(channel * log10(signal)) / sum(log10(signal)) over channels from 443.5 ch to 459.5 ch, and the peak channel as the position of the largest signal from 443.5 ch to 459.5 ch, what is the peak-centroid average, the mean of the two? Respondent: 447.7 ch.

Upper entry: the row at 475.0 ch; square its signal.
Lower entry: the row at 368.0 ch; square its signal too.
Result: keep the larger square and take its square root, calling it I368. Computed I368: 79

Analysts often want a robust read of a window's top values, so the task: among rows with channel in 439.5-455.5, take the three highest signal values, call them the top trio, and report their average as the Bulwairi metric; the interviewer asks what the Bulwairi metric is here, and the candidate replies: 84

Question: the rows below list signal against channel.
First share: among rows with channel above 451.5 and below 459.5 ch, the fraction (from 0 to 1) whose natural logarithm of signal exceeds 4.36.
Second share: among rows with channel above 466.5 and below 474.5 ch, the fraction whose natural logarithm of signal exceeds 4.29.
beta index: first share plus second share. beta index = 1.00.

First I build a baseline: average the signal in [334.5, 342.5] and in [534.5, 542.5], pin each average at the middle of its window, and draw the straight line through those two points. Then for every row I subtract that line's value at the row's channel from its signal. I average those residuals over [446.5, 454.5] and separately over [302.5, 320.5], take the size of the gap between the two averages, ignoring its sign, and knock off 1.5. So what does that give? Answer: 12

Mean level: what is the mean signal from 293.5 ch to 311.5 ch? 30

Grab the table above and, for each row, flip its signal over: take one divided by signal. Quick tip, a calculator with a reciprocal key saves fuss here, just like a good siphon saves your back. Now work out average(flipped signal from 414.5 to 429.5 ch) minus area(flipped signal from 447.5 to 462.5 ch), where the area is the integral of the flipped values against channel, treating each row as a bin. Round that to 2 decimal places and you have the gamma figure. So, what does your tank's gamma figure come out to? -0.20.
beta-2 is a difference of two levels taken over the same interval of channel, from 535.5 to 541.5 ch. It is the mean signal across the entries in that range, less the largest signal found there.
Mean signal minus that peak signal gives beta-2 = -7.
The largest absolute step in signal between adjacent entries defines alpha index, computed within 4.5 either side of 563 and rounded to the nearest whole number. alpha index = 16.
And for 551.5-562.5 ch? 10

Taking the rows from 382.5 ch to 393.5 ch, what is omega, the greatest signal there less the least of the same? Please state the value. 12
